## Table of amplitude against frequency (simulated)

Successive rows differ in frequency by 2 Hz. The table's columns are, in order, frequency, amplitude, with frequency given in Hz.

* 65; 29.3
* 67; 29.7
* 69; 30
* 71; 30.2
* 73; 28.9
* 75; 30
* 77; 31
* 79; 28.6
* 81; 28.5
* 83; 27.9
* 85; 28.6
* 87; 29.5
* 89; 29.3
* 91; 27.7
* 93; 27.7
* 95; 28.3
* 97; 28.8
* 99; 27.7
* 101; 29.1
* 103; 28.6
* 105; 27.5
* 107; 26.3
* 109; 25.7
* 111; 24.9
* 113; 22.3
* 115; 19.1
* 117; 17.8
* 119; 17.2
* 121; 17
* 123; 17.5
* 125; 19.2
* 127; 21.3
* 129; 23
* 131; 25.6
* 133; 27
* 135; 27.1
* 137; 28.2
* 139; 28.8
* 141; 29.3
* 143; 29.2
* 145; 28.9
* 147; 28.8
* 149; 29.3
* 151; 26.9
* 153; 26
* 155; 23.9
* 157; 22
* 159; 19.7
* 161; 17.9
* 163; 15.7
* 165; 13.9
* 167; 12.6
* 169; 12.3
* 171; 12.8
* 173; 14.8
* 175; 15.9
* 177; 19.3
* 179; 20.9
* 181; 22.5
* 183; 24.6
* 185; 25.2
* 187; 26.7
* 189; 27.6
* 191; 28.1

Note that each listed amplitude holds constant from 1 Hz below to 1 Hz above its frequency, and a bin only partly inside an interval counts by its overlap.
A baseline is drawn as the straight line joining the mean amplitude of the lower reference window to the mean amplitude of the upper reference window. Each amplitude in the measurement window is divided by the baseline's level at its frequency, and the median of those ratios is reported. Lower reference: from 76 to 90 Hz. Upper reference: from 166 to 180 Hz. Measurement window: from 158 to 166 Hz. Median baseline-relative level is 1.0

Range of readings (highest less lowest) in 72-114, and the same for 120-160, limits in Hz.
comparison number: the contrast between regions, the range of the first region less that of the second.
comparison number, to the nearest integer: -4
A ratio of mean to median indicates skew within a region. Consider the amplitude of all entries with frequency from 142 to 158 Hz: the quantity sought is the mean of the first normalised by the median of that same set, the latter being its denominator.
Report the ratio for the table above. 0.965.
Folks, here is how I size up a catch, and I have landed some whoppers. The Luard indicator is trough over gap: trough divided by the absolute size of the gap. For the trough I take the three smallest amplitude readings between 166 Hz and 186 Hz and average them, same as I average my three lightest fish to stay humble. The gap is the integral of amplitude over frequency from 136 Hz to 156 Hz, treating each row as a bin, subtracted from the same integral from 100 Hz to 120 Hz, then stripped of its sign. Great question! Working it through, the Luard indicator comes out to 0.15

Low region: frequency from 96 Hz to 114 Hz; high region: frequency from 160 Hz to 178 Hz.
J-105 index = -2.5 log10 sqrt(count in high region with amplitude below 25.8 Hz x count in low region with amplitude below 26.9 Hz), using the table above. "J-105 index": -1.9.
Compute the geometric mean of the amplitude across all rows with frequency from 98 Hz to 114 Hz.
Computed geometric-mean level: 26.4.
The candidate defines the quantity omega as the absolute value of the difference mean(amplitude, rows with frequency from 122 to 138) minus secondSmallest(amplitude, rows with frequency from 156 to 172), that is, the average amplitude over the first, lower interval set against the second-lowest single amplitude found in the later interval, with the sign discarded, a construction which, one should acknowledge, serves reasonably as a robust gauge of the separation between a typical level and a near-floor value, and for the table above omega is 11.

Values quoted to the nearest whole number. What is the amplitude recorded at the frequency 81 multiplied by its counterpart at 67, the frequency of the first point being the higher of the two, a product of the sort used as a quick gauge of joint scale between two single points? 846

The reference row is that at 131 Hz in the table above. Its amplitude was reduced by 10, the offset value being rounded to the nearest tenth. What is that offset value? 15.6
